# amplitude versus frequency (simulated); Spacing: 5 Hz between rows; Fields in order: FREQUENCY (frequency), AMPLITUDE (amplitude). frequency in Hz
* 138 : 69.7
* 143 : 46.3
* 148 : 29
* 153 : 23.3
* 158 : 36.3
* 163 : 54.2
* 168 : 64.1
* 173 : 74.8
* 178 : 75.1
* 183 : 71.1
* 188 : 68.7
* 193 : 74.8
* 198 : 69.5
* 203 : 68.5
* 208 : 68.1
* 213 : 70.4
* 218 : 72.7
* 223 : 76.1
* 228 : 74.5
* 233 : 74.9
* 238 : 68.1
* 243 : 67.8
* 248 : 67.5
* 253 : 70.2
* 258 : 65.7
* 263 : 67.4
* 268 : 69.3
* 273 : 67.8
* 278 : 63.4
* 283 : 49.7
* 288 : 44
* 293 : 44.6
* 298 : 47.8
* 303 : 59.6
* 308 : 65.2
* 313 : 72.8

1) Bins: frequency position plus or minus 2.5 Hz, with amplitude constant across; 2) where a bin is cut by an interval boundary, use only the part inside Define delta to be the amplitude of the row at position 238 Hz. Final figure 68.1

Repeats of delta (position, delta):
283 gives 49.7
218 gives 72.7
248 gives 67.5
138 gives 69.7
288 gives 44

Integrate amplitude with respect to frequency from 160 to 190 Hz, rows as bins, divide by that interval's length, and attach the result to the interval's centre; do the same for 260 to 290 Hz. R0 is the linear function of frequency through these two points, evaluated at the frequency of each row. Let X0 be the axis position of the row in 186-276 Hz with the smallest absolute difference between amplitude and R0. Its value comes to 188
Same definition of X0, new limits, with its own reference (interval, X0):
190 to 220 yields 208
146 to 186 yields 168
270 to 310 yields 303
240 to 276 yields 258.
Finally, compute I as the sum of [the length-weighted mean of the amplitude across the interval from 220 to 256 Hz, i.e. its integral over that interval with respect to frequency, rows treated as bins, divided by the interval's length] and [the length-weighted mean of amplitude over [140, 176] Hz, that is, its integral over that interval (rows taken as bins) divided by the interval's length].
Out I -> 119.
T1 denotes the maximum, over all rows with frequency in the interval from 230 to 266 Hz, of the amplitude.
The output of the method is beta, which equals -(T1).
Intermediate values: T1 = 74.9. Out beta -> -74.9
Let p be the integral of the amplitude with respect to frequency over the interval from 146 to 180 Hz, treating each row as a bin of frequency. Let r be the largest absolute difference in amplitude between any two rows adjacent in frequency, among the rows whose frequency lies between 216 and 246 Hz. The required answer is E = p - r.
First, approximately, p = 1732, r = 6.8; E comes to 1725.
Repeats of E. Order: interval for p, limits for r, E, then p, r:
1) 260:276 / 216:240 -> 1080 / 1087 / 6.8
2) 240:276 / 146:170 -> 2426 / 2444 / 17.9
